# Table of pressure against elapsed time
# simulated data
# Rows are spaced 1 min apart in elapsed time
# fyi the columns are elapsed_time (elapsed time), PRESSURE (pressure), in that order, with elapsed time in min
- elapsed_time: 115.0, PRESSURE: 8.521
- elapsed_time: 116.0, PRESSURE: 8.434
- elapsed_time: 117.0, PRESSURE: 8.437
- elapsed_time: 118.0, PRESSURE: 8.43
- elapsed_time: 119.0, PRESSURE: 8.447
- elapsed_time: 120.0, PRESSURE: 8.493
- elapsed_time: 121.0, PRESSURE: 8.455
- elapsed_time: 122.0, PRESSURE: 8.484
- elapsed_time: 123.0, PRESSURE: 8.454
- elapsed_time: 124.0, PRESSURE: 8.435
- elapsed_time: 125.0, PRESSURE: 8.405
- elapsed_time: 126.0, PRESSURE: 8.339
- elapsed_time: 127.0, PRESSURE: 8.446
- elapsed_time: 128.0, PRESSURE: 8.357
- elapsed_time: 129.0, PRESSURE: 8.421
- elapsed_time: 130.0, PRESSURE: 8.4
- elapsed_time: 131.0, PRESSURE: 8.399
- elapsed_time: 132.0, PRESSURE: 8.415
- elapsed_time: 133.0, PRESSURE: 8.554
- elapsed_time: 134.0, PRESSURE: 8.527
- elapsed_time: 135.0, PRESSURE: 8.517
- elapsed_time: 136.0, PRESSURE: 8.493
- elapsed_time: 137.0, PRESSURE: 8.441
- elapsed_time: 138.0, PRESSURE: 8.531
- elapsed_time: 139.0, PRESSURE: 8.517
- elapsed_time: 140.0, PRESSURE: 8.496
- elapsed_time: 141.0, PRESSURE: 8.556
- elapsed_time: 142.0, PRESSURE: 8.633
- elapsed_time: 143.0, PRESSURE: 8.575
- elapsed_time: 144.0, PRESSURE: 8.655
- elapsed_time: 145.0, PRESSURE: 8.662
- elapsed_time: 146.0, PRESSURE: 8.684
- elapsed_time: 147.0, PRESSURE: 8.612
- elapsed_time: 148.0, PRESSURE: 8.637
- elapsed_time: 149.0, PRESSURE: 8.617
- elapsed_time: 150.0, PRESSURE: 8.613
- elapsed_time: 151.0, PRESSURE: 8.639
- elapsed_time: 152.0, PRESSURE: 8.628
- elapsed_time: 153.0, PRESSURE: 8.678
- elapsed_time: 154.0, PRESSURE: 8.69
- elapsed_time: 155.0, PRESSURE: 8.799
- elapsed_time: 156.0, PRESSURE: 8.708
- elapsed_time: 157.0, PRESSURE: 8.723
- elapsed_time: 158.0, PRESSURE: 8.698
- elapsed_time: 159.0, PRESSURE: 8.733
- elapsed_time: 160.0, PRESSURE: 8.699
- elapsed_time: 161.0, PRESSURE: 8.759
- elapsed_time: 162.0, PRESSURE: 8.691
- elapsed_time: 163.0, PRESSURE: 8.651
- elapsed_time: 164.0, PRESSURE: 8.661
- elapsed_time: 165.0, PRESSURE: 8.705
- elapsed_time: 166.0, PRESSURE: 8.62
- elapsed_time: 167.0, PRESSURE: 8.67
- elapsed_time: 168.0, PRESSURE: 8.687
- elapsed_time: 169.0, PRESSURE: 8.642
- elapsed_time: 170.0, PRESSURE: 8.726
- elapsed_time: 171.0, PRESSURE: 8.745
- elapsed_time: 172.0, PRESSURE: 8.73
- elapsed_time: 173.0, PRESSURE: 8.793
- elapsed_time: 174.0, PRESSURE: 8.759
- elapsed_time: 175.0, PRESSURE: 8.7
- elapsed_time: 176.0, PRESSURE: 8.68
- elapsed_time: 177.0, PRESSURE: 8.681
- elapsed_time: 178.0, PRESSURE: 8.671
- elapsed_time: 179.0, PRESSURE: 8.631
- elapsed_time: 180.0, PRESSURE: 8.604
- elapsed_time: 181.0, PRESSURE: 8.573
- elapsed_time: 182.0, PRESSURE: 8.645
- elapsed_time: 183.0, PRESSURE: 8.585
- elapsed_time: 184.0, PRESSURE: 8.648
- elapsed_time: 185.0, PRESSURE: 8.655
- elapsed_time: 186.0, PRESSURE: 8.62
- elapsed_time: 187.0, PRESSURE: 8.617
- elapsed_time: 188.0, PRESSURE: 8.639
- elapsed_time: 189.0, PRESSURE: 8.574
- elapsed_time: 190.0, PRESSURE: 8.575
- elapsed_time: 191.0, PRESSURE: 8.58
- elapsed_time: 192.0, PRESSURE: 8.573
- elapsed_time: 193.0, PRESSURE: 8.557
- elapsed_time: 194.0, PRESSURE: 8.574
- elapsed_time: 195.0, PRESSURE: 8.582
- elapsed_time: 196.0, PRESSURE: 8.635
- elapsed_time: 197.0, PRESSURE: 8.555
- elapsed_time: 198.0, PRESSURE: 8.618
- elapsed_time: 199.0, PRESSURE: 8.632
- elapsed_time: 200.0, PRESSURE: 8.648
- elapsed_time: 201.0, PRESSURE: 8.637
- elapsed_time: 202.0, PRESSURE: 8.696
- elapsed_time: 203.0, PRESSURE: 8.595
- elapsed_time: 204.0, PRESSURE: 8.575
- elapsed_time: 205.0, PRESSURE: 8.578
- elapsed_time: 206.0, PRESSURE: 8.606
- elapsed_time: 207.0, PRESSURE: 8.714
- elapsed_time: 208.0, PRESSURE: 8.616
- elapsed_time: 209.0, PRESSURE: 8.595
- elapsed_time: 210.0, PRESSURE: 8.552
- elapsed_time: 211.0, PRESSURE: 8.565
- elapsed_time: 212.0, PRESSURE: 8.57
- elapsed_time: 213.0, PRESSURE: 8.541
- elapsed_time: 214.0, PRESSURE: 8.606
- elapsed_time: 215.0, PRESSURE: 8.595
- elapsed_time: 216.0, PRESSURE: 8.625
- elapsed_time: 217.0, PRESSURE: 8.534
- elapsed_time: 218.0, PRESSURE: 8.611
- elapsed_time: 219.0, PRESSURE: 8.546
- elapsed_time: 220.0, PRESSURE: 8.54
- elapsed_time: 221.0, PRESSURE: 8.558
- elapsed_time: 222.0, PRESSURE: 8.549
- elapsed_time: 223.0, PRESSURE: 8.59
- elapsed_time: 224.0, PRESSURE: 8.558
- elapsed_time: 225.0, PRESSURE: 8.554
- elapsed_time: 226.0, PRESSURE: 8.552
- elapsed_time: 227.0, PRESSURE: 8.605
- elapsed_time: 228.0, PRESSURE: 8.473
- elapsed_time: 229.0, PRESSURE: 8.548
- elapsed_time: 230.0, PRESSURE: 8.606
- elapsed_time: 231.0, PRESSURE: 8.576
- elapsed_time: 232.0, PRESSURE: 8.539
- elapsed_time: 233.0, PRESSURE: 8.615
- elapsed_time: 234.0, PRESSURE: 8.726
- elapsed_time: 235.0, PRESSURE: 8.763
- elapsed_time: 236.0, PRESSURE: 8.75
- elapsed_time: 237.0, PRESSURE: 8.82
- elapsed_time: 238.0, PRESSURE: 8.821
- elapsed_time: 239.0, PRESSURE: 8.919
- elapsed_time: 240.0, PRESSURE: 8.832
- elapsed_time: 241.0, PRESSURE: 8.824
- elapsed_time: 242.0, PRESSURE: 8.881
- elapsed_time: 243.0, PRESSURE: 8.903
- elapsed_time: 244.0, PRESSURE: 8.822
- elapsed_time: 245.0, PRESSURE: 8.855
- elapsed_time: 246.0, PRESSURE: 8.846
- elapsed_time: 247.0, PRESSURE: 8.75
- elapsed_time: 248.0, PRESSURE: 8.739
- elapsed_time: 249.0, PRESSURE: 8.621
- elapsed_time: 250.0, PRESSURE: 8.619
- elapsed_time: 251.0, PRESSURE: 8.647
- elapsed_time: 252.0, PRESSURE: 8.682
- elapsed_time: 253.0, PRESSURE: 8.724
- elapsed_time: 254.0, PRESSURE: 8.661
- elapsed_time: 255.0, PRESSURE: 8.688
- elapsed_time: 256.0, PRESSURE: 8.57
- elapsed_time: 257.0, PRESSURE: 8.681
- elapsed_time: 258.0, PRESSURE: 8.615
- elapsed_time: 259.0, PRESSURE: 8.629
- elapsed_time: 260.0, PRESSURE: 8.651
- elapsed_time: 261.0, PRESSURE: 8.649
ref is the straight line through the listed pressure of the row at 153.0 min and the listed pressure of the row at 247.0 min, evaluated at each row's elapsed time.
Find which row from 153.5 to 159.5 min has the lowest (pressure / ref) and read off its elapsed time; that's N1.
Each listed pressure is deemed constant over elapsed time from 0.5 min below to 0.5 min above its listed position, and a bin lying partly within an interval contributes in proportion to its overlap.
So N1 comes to 154.0 min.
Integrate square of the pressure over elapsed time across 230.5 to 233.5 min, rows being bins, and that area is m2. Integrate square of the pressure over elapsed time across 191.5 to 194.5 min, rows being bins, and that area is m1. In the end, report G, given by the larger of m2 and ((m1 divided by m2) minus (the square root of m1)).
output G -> 221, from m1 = 220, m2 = 221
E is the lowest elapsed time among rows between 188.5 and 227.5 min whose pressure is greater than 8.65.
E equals 202.0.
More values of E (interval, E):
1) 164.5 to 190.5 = 165.0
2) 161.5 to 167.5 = 162.0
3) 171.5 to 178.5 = 172.0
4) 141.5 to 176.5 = 144.0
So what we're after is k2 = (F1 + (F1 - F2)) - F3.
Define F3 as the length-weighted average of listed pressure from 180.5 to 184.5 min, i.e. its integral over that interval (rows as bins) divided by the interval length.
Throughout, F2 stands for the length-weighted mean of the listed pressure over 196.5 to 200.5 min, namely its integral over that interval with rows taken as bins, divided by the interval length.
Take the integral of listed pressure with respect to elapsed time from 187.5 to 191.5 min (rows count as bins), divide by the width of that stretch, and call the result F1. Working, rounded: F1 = 8.59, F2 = 8.61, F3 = 8.61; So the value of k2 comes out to -0.04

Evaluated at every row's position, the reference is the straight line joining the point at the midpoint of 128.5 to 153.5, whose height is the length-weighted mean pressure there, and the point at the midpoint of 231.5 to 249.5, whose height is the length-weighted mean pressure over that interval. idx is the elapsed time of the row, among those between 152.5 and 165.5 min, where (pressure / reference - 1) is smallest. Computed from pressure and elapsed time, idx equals 163.0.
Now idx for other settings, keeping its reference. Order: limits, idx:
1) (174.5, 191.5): 190.0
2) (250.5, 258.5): 256.0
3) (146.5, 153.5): 150.0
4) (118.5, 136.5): 126.0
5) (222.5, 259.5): 228.0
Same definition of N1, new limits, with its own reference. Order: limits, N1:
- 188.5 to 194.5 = 193.0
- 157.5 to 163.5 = 163.0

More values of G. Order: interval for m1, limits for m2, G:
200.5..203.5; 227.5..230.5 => 219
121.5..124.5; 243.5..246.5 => 234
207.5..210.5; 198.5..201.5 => 224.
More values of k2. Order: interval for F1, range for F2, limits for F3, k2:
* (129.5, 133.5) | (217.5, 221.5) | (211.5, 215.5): -0.26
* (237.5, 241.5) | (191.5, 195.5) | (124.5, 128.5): 0.74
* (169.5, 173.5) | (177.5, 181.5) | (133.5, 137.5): 0.38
